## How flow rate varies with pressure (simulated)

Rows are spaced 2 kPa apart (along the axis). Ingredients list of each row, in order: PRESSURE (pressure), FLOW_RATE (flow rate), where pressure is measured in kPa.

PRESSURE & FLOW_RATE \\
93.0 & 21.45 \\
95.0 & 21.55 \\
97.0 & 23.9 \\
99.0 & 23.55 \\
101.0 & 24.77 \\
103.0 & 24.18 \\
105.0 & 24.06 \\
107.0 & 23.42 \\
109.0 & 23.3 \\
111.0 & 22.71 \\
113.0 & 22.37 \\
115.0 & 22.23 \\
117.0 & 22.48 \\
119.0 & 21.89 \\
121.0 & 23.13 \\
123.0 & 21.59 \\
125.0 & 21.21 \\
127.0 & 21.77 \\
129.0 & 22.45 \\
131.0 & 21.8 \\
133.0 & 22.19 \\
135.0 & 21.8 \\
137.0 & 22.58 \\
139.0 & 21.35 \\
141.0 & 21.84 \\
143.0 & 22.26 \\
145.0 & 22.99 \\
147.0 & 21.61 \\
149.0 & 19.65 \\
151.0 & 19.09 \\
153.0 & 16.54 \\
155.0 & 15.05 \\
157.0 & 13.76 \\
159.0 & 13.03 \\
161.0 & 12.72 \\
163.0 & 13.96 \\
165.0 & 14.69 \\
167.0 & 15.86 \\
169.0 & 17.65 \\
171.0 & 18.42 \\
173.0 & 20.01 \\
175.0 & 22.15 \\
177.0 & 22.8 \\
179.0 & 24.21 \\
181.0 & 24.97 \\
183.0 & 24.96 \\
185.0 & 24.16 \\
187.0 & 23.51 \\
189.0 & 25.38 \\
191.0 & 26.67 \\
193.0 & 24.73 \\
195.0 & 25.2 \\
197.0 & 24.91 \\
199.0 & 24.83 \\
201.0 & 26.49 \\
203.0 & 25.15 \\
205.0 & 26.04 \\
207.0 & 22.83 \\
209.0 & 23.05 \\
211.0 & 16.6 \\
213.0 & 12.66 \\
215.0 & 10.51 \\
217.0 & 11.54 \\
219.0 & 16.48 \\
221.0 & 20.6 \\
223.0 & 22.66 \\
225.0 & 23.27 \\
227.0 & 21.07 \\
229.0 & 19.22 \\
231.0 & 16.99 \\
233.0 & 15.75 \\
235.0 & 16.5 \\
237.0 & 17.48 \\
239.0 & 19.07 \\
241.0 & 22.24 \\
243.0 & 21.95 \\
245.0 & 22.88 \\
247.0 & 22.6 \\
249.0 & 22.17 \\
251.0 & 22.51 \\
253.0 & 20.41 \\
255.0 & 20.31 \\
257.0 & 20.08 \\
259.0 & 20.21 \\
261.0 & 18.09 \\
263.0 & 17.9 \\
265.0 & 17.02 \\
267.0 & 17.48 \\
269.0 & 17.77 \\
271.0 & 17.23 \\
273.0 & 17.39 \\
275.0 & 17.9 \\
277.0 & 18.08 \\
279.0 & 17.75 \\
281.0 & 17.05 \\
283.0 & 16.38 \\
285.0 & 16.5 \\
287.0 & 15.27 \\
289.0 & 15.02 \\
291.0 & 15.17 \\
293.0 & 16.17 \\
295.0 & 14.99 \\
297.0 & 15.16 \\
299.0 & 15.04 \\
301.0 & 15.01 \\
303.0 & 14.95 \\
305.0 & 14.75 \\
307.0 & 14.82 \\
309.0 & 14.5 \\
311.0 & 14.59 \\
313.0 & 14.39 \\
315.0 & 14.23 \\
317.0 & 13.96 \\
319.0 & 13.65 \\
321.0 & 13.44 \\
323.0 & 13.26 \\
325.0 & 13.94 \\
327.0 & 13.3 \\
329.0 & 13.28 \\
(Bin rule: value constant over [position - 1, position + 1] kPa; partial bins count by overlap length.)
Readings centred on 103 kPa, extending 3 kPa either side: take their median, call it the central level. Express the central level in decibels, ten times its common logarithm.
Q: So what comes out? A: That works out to 13.8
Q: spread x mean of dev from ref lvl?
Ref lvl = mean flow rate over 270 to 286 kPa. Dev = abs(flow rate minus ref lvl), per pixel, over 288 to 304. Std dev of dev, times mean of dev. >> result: 0.8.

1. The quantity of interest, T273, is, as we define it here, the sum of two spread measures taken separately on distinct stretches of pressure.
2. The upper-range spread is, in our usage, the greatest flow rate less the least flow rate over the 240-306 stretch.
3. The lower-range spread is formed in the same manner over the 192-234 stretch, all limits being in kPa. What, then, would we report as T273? 24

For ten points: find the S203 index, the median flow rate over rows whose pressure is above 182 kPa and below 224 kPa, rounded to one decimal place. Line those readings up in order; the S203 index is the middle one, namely 24.2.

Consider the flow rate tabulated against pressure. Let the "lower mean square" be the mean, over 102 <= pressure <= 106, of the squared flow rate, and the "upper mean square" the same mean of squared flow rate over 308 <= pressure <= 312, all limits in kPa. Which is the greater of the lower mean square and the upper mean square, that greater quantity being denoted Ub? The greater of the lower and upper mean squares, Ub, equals 582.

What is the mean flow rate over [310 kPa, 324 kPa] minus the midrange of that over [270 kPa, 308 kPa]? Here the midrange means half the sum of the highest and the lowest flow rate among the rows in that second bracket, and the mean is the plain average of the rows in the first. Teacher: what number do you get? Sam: -2.5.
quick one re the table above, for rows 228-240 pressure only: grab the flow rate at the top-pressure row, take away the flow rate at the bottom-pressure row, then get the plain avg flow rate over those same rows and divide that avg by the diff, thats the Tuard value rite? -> -117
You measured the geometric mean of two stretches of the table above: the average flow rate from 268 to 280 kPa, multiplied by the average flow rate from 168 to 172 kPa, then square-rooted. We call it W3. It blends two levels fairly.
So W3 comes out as 17.9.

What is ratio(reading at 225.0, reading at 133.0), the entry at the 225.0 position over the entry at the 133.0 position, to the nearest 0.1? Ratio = 1.0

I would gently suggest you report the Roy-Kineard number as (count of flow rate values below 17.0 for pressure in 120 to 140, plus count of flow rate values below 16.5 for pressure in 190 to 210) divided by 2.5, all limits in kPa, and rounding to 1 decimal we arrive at 0.0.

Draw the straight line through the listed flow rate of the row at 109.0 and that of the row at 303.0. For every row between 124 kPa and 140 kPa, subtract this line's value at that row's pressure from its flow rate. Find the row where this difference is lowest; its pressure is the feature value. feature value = 125.0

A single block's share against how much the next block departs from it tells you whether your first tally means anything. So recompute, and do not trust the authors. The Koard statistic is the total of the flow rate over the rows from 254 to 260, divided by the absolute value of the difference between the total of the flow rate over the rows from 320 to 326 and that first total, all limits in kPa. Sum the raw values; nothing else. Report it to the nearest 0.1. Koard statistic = 3.0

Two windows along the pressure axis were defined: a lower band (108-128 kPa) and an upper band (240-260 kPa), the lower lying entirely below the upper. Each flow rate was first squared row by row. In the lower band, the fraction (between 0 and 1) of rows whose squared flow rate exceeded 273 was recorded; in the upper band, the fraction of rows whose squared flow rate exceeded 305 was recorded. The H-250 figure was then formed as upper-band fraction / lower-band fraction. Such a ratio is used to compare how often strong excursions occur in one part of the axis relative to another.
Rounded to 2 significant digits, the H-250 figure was 1.0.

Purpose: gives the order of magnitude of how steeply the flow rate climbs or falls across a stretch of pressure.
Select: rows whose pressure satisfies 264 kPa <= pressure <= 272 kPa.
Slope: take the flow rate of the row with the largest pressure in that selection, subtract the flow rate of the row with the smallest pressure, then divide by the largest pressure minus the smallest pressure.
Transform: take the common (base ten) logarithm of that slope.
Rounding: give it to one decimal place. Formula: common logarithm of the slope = -1.5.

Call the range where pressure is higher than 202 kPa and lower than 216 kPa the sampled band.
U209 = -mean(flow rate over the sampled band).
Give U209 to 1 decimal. -19.5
